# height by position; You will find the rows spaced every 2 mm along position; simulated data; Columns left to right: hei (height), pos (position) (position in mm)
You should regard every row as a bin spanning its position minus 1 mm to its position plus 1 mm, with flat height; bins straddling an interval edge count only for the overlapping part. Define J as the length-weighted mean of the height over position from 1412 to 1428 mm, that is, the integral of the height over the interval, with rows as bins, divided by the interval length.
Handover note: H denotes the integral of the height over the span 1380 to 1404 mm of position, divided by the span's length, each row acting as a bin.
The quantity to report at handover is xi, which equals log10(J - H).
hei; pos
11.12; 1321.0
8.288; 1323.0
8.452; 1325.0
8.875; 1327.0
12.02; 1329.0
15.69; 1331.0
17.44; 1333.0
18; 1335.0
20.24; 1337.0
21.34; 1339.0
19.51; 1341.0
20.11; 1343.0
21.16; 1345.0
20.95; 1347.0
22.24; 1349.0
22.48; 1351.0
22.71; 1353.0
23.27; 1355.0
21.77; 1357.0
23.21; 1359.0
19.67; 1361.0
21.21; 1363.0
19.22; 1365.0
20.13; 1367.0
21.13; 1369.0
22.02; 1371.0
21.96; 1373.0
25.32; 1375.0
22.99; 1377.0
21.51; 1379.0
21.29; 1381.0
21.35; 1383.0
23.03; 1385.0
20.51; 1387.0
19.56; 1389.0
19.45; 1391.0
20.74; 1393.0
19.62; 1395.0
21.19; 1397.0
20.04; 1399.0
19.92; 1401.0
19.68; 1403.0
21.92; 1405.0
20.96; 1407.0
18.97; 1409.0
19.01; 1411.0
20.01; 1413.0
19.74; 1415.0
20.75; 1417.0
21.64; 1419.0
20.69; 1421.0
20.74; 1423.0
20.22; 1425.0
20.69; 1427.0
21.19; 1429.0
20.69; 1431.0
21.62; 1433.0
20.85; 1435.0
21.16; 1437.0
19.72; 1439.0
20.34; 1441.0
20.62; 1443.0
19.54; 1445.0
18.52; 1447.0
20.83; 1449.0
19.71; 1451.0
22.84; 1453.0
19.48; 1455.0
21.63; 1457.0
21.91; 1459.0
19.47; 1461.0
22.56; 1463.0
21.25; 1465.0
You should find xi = -1.5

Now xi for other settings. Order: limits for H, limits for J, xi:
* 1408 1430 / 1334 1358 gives -0.1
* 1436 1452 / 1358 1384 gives 0.2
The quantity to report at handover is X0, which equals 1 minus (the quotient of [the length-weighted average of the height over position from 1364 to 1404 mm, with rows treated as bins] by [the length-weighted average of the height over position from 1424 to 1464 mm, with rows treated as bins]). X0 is -0.02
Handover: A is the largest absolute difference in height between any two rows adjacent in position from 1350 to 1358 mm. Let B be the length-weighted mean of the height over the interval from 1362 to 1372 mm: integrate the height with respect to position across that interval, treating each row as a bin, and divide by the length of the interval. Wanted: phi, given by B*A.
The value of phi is 31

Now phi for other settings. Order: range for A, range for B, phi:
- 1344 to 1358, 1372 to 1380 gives 34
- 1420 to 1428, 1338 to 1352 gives 11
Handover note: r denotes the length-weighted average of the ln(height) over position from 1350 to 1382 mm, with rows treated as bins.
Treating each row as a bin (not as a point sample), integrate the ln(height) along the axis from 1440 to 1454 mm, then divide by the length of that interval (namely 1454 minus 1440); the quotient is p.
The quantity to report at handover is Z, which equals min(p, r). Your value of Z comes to 3.01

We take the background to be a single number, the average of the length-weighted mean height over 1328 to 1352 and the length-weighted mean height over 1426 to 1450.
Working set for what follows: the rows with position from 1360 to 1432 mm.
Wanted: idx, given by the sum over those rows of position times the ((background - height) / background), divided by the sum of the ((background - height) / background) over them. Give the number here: 1389.3 mm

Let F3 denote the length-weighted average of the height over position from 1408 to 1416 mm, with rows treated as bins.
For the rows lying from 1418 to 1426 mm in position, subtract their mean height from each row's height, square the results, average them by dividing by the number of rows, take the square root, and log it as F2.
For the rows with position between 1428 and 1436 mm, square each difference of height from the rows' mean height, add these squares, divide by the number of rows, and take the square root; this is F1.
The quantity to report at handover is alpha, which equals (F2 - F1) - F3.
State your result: -19.3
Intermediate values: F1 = 0.4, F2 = 0.514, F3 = 19.4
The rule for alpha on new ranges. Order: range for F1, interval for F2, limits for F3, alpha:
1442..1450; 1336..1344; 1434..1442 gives -20.8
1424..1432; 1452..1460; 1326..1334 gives -12.6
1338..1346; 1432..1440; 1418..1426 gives -20.9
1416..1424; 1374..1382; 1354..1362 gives -20.8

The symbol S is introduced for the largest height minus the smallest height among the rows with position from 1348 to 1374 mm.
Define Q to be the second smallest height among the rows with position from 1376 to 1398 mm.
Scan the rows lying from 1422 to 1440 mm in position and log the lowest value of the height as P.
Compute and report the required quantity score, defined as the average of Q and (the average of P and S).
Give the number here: 15.7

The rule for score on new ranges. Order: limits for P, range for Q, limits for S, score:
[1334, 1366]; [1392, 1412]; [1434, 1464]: 15.1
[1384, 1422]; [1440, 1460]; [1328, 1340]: 16.8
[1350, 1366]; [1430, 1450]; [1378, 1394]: 15.5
